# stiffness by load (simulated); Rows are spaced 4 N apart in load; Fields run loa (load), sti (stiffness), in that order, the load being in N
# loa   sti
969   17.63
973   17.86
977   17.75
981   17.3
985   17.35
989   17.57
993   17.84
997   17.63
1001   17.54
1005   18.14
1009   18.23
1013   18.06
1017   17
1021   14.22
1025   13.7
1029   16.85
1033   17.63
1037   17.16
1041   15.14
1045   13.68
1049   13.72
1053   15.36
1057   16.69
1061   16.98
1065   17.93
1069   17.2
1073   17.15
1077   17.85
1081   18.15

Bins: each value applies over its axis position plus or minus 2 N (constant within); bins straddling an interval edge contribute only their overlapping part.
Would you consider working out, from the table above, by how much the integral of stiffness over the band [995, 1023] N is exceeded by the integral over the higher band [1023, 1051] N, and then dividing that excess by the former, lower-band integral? -0.11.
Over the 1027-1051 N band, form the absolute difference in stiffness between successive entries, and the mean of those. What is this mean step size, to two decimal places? 0.95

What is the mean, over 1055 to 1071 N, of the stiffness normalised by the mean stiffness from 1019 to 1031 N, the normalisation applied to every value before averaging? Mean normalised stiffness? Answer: 1.15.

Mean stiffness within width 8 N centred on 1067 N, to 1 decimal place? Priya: 17.6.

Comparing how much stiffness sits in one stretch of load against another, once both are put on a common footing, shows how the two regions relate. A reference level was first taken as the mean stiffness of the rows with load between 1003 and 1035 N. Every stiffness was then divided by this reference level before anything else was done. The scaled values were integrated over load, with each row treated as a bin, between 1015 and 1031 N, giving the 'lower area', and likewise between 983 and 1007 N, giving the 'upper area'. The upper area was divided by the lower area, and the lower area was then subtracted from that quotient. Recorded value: -13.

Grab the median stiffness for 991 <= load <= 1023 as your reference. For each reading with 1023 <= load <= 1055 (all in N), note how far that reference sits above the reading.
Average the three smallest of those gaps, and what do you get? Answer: 0.5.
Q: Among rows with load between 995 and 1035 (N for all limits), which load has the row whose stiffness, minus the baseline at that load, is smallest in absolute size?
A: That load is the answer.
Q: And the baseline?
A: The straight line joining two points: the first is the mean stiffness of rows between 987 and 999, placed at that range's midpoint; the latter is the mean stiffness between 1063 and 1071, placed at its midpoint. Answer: 1033 N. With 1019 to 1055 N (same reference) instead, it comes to 1033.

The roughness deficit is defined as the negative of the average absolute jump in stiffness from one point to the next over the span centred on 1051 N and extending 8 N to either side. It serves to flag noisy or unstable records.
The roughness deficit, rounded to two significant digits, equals -1.0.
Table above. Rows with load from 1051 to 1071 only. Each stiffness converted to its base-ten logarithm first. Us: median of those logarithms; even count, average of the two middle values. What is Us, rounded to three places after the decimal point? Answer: 1.230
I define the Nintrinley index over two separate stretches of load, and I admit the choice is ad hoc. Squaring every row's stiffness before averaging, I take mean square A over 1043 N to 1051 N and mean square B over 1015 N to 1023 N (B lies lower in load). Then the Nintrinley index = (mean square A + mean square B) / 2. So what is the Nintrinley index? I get 217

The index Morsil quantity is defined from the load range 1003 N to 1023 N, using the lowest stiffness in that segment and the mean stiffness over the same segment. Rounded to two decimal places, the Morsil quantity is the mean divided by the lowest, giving 1.20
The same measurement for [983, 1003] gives 1.01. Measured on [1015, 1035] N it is 1.16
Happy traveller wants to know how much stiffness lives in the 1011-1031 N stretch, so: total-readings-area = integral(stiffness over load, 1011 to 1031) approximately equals 319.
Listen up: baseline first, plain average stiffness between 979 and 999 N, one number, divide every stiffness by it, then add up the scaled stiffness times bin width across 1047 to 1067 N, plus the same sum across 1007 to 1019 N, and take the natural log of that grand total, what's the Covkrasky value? 3.4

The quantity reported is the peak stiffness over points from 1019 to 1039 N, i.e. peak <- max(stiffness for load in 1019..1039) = 17.63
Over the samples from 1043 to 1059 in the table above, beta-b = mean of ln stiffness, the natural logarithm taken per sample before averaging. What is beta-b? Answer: 2.70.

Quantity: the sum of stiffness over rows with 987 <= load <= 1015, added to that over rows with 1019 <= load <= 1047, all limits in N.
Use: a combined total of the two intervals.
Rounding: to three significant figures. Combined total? 233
